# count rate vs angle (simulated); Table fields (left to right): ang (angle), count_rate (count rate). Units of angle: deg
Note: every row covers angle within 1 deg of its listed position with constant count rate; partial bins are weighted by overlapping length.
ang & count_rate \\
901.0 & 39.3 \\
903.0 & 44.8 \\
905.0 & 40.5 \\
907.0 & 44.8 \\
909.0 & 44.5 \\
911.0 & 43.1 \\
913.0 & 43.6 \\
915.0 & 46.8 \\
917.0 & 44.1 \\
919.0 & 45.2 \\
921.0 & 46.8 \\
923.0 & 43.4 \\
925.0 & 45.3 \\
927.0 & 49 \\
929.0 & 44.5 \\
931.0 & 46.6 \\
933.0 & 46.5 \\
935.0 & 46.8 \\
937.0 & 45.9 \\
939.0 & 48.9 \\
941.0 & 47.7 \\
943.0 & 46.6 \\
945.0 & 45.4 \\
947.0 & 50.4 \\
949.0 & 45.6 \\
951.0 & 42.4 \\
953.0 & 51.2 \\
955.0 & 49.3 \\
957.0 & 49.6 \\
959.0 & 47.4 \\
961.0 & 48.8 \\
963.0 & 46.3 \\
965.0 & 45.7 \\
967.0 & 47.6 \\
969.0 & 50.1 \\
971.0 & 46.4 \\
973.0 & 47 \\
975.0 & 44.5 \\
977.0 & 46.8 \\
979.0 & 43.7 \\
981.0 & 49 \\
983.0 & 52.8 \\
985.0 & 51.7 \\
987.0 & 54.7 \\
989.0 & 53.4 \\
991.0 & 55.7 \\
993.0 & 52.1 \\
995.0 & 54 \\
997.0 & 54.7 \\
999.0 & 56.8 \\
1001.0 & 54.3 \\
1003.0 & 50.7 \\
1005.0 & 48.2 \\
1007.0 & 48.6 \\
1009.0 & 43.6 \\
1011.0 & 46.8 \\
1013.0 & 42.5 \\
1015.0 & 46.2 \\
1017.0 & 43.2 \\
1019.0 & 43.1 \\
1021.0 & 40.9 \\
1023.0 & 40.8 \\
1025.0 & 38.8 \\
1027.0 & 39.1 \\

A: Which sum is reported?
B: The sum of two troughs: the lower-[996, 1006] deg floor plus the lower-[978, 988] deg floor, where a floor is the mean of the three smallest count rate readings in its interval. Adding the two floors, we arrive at 99.2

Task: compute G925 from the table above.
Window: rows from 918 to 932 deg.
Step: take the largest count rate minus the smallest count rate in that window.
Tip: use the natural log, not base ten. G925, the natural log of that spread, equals 1.72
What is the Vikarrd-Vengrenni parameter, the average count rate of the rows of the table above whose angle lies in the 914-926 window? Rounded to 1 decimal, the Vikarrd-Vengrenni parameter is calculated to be 45.3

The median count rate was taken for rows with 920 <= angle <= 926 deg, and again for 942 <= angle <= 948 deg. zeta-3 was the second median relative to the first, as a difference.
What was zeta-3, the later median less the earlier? 1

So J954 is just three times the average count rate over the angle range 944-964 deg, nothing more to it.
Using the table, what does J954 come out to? 143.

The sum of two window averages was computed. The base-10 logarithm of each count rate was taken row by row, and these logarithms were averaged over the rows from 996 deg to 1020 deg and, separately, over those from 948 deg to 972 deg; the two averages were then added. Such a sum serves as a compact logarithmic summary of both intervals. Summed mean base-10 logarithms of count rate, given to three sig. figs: 3.36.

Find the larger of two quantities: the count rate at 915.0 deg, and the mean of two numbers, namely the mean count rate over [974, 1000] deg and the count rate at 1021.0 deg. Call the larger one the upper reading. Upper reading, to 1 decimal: 46.8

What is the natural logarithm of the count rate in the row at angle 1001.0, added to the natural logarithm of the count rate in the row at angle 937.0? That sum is 7.82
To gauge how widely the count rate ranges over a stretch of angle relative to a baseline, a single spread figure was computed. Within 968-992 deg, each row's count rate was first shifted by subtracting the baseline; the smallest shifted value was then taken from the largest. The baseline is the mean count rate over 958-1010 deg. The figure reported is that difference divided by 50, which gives 0.24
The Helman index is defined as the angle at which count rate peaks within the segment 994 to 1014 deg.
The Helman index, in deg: 999.0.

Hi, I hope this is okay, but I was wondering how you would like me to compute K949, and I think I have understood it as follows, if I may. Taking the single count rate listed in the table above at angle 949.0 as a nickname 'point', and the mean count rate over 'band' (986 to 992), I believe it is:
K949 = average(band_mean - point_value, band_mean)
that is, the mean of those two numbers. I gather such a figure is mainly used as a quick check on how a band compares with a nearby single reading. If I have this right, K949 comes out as 31.8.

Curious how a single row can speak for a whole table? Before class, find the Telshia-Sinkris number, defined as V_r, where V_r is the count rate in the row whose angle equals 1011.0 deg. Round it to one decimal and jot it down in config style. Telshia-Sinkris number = 46.8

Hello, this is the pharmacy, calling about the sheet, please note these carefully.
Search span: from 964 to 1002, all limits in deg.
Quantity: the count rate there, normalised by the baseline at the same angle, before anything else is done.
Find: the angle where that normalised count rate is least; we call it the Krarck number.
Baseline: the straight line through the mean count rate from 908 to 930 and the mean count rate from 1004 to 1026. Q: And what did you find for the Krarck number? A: 979.0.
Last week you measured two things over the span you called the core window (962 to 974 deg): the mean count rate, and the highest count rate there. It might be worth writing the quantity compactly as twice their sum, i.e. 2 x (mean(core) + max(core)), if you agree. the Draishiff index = 195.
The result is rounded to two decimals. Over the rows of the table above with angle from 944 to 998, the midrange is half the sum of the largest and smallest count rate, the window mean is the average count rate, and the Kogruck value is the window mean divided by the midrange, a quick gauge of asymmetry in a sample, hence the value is 1.00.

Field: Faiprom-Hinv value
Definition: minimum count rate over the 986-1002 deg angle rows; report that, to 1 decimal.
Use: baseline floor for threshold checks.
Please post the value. 52.1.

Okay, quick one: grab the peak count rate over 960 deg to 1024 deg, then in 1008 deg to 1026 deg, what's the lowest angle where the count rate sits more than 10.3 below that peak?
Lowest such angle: 1009.0 deg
